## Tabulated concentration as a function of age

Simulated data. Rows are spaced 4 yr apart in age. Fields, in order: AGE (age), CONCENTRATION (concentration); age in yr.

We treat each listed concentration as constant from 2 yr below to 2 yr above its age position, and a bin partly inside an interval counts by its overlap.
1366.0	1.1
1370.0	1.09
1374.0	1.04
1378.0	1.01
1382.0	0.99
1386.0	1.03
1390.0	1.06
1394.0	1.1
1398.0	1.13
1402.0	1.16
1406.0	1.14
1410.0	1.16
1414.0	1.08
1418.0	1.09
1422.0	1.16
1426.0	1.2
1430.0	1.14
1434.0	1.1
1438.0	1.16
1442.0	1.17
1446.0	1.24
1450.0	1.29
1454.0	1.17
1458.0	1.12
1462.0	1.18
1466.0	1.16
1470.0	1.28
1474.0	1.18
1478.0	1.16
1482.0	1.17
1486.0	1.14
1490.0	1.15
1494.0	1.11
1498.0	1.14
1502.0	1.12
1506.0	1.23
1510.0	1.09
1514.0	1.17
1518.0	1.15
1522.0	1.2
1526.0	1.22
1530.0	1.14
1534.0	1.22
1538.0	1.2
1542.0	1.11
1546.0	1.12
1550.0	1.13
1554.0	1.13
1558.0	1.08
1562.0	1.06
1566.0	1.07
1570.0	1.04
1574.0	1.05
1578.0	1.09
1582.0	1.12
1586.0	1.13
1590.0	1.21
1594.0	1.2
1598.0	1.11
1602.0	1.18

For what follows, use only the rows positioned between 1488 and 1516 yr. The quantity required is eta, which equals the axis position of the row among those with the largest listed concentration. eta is 1506.0 yr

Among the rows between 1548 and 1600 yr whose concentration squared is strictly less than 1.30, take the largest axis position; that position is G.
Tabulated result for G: 1598.0 yr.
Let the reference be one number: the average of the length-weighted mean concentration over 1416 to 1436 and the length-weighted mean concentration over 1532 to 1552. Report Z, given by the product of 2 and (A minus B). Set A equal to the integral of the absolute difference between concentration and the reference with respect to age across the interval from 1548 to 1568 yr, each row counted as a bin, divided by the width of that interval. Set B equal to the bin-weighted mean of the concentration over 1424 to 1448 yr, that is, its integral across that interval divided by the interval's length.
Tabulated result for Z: -2.23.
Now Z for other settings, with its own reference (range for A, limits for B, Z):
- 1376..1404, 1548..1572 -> -2.01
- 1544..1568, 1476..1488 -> -2.22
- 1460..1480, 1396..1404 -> -2.20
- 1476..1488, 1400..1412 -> -2.28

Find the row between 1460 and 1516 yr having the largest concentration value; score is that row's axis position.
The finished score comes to 1470.0 yr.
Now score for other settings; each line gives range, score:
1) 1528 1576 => 1534.0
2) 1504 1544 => 1506.0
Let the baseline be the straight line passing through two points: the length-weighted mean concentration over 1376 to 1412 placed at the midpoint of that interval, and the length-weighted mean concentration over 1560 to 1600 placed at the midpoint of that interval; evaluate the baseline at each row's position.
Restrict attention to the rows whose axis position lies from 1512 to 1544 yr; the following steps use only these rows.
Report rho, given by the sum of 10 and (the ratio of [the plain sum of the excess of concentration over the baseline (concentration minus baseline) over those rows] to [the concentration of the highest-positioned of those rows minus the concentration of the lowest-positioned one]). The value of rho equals 0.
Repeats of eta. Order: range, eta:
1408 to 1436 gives 1426.0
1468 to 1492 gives 1470.0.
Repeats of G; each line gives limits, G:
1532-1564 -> 1562.0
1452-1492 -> 1486.0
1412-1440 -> 1434.0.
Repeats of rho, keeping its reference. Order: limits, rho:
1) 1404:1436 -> 1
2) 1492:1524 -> 15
